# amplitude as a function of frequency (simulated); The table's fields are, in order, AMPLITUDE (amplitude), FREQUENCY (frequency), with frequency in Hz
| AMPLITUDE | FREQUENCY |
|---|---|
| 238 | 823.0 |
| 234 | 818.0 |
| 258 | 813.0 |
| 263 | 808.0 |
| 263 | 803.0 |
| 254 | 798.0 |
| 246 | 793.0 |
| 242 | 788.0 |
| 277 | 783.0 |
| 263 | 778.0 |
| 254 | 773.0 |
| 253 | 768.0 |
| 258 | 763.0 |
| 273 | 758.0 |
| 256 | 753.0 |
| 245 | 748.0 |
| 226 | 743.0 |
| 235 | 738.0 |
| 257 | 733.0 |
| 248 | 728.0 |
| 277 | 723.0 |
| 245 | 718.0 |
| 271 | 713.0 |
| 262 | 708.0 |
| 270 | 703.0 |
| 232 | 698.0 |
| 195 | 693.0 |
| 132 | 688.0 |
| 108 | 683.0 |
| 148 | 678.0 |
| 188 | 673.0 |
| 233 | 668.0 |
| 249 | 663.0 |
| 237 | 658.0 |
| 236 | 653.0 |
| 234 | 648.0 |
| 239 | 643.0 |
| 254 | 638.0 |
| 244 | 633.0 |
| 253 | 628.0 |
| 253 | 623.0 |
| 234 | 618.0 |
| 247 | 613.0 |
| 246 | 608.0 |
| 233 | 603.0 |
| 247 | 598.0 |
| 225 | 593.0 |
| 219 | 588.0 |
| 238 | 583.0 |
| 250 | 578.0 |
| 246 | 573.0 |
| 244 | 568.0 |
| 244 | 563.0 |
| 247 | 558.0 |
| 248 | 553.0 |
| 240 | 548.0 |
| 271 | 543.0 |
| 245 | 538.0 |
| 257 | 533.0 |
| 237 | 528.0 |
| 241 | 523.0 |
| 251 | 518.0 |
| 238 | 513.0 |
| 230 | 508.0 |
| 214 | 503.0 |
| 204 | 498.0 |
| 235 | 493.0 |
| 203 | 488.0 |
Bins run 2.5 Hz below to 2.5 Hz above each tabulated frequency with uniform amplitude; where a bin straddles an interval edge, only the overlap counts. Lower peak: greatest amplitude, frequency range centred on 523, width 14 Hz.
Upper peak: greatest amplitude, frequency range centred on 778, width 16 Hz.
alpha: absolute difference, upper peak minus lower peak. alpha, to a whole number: 26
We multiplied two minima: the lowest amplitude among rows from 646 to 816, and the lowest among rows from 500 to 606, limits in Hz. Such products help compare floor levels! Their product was 23112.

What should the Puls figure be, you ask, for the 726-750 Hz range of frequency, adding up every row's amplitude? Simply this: 1211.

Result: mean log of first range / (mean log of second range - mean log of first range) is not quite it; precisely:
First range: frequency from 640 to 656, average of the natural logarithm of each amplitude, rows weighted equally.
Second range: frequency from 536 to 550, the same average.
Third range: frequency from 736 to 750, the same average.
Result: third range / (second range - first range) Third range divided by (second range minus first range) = 87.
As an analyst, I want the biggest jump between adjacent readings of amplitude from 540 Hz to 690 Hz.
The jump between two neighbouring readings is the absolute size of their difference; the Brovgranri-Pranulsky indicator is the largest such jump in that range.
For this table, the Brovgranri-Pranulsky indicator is 45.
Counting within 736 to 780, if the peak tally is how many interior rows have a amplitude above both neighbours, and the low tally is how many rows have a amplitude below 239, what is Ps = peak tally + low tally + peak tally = 4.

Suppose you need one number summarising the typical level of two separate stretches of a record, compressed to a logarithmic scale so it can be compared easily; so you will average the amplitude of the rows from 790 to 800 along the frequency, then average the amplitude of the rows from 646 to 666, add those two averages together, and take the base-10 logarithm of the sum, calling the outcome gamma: 2.69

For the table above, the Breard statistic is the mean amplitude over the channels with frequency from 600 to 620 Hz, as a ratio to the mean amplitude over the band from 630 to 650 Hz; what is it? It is 0.99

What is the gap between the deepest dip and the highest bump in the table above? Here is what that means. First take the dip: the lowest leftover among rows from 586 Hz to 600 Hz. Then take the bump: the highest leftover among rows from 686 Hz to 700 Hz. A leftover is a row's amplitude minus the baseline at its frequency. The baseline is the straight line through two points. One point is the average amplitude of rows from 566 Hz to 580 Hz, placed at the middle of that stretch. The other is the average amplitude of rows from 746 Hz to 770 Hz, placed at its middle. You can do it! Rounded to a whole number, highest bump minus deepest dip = 7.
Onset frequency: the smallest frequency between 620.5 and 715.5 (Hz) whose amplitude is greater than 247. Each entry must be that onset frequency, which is 623.0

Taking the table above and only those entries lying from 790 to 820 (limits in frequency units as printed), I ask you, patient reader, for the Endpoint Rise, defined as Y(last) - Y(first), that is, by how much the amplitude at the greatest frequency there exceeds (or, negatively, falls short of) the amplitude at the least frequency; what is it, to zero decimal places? -12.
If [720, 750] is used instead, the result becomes -32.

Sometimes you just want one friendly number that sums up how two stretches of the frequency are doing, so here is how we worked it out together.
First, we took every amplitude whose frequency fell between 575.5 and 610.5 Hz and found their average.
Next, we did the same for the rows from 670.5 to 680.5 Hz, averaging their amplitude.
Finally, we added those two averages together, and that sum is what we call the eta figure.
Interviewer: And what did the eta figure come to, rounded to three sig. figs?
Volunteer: 405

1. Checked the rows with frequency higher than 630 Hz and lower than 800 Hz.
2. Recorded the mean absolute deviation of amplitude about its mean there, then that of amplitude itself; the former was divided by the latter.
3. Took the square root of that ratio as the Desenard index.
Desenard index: 0.33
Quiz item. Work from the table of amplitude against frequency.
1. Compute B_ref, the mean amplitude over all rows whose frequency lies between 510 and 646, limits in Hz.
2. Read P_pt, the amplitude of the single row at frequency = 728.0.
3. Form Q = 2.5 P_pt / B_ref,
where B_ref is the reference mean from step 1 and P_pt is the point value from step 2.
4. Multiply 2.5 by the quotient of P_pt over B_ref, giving 2.54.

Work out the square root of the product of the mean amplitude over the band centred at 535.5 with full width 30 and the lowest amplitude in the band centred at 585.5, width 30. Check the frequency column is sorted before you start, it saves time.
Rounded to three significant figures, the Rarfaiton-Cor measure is 233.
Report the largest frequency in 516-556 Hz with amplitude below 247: 548.0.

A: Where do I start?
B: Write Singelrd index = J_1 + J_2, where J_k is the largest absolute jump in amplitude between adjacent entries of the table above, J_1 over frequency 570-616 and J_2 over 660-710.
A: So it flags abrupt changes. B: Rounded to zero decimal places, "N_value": 85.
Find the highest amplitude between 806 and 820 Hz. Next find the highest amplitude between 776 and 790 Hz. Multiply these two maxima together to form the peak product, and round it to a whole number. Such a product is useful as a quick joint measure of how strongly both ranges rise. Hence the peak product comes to 72851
